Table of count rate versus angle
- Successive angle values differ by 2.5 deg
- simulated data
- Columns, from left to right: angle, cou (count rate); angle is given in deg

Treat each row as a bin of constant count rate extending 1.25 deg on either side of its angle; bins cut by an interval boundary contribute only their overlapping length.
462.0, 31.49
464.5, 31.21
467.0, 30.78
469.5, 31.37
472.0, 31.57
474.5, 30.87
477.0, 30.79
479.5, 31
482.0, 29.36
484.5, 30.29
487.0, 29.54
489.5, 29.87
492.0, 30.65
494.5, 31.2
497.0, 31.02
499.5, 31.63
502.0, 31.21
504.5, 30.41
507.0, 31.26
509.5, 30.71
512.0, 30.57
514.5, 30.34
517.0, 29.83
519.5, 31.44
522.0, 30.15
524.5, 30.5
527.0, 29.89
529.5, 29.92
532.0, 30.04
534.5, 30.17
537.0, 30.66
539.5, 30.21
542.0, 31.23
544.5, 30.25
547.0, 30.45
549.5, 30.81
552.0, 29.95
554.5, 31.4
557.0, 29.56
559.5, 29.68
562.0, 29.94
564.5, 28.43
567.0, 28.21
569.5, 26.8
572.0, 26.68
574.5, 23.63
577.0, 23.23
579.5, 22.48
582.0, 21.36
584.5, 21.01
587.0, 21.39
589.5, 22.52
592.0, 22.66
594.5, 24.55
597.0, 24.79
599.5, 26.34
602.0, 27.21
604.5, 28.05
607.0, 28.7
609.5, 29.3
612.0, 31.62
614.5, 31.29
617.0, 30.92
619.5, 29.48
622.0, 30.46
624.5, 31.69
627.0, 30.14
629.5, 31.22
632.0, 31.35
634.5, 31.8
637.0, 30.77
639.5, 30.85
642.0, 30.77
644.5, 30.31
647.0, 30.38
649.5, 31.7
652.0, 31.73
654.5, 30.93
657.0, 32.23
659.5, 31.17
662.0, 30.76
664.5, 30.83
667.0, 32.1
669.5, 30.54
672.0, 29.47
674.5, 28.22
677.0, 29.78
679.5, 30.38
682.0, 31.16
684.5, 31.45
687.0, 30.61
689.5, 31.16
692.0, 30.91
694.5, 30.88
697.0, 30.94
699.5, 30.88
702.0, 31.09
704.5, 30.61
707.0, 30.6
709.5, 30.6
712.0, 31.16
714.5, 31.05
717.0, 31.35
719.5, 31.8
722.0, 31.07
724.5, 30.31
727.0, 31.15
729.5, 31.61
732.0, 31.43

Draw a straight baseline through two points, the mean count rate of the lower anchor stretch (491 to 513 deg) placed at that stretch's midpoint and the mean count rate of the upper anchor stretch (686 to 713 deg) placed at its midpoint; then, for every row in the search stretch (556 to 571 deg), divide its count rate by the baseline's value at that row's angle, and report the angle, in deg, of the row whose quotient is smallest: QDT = 569.5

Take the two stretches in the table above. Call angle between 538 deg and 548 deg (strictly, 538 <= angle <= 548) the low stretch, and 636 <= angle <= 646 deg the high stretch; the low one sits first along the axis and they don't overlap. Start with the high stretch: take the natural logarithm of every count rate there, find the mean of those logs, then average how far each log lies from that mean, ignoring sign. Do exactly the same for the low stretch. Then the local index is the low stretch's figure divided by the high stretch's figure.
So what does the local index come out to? 1.9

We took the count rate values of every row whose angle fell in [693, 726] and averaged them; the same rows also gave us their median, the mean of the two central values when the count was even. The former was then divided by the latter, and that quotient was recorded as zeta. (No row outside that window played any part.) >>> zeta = 1.000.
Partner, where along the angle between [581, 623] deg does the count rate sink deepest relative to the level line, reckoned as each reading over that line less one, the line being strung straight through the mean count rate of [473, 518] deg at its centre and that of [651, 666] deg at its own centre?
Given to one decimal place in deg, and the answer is 584.5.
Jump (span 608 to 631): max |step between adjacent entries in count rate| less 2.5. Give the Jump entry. -0.2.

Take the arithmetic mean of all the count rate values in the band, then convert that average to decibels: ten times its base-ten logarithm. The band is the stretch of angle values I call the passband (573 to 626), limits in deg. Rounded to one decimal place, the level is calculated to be 14.2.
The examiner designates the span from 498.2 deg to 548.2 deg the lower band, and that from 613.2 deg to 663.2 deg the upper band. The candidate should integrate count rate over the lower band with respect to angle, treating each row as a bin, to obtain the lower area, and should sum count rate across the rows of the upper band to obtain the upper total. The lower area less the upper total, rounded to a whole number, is 907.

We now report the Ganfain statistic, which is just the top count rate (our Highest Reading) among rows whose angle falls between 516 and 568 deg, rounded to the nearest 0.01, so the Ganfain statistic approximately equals 31.44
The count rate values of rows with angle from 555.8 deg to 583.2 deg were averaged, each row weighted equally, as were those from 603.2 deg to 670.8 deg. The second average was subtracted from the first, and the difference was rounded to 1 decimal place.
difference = -4.4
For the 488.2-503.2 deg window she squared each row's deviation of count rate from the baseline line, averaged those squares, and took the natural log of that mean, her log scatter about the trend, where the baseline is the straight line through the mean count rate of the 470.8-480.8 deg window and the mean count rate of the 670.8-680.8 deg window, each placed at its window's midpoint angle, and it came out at -1.1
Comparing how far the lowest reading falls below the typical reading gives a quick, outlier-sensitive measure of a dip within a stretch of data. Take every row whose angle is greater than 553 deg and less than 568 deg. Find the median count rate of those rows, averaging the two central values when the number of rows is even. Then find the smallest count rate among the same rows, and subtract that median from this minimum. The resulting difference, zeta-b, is -1.41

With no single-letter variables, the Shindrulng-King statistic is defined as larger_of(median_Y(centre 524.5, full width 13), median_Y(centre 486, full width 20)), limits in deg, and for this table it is 30.5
